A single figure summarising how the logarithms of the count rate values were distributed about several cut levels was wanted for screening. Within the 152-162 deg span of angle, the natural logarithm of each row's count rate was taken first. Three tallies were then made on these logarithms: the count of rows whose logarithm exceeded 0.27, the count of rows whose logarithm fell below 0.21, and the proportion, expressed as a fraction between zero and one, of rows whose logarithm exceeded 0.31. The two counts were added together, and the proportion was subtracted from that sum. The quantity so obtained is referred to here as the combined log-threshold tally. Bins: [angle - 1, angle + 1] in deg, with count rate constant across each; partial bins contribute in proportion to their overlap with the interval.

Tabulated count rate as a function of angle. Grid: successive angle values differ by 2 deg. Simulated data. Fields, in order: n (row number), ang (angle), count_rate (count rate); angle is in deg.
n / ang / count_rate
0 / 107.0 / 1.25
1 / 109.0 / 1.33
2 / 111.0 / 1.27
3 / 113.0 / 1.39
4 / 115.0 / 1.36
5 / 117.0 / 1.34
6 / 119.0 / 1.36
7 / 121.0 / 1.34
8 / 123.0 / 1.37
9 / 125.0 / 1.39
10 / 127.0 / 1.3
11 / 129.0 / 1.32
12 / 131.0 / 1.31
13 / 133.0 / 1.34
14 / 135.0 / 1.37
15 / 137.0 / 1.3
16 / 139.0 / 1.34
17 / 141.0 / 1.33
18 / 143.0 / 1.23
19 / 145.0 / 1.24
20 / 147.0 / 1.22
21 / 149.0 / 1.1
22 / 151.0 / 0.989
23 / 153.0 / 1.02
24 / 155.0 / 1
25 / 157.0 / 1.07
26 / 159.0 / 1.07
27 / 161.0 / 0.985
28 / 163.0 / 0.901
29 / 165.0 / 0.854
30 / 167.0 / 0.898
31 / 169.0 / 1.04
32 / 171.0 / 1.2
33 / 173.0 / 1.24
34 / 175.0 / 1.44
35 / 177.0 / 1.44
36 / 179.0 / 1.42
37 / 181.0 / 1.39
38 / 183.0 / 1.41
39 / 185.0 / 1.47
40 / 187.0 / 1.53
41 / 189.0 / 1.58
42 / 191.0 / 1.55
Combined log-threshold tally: 5.0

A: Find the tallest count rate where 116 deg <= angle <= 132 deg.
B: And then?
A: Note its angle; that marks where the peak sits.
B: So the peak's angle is 125.0 deg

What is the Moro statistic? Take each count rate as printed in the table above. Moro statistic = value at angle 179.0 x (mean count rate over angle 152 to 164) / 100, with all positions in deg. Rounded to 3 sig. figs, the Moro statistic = 0.0143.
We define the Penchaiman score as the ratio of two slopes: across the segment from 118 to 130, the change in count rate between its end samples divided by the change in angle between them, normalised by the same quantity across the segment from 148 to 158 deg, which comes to 1.1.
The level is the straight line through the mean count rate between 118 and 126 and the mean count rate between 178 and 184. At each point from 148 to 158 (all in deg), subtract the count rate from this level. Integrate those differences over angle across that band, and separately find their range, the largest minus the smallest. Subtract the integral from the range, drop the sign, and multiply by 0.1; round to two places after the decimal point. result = 0.34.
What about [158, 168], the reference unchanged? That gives 0.43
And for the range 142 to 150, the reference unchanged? 0.13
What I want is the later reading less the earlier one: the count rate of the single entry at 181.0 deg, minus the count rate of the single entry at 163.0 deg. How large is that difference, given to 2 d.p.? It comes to 0.49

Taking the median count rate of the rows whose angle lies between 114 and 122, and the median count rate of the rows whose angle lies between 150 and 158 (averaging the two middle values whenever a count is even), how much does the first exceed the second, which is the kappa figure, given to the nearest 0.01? 0.34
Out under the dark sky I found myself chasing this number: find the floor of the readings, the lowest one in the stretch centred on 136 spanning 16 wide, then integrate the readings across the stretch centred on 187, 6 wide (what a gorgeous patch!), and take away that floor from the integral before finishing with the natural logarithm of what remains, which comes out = 2.1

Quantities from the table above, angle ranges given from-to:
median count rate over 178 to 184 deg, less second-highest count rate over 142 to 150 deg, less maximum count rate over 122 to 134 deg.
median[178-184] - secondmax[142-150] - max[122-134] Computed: -1.21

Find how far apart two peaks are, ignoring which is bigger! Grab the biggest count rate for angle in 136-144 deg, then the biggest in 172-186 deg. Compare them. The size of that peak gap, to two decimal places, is 0.13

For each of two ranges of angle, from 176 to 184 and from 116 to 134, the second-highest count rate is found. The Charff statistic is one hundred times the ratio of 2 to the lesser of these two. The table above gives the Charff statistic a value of 146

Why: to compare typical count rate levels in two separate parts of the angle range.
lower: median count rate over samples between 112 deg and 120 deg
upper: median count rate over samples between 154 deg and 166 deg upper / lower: 0.73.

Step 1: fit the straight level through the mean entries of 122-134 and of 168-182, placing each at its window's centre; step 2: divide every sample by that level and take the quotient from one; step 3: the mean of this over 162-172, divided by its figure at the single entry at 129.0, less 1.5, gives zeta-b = 18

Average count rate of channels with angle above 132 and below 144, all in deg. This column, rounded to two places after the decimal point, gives 1.32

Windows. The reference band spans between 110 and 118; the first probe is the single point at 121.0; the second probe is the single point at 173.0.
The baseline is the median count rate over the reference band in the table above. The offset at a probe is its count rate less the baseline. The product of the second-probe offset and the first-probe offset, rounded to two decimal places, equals 0.00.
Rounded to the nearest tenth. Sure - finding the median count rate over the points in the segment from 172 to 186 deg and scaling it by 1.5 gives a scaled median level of 2.1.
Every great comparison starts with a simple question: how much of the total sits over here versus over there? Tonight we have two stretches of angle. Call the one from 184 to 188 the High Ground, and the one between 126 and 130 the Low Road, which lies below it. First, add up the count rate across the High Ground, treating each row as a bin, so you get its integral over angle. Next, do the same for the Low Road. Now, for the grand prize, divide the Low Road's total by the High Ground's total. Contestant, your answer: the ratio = 0.87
